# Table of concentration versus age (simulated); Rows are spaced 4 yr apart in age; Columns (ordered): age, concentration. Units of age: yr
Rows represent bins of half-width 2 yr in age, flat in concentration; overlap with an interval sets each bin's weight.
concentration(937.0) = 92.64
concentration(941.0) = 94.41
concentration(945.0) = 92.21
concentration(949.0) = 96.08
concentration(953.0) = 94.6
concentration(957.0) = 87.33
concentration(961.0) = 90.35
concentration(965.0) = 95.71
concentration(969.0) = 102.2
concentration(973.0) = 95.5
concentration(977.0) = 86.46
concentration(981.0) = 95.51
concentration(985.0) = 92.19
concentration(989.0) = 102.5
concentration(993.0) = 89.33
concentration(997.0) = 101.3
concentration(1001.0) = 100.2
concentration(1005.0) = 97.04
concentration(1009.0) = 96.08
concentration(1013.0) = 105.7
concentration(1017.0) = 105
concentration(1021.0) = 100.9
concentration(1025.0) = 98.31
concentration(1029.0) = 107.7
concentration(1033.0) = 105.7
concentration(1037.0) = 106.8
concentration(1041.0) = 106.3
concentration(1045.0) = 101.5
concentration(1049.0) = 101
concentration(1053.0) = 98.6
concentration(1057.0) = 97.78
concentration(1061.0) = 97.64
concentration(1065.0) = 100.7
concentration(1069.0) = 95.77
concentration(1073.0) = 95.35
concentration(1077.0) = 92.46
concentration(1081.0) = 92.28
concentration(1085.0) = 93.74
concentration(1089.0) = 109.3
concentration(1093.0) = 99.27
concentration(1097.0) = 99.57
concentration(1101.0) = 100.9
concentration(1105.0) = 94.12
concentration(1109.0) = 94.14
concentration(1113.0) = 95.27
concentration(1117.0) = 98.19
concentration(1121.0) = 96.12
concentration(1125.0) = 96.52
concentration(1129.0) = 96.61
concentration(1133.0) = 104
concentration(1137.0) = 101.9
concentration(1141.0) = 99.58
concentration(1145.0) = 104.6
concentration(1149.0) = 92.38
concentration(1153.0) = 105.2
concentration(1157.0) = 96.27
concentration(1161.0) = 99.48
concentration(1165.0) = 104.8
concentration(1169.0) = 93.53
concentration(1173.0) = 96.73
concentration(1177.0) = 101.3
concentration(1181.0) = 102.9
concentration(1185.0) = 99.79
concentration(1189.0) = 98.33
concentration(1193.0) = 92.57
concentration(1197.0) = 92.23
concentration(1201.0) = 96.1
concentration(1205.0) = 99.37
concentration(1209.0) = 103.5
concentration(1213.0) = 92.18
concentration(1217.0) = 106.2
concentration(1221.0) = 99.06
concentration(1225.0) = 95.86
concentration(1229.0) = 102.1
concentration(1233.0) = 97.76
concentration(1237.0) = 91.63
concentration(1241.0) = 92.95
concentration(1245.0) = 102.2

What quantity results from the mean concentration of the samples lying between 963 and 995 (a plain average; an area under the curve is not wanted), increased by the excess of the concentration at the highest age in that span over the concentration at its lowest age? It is 88.5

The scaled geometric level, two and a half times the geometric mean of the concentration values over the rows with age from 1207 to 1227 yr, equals 248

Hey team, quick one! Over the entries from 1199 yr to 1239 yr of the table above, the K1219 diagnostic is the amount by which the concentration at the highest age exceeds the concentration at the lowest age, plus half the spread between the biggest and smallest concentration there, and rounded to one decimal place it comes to 2.8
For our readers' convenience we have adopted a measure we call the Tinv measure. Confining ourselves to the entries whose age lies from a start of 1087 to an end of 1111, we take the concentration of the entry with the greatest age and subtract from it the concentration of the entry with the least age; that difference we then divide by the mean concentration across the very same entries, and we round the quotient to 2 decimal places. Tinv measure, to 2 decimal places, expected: -0.15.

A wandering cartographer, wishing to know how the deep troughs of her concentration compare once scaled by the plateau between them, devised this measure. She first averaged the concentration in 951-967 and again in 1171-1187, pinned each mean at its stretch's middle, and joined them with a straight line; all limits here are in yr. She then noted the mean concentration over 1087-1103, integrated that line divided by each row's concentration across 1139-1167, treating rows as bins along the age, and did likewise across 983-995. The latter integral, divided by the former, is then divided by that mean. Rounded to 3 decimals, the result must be 0.004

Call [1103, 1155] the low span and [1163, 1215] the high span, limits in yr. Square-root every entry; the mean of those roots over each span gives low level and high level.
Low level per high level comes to 1.00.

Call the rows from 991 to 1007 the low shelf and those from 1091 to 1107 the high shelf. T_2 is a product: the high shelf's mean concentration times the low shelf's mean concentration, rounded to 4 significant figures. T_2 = 9548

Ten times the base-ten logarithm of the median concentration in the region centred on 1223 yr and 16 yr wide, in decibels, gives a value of 20.0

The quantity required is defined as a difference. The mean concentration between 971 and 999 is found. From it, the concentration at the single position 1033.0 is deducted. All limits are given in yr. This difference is -11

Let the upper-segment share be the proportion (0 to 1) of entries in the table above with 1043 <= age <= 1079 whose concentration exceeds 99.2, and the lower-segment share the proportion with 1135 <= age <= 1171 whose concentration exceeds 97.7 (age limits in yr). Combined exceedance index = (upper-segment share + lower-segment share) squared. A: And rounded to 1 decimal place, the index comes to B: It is 1.0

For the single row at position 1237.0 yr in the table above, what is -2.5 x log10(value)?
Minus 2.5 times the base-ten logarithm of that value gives -4.91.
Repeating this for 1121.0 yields -4.96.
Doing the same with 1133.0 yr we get -5.04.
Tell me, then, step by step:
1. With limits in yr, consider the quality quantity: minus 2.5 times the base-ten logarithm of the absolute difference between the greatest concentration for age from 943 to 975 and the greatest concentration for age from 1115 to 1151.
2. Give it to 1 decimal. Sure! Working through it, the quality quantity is -1.0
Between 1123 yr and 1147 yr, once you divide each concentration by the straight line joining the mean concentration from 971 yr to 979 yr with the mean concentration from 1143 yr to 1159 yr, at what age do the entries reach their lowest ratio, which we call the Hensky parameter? 1129.0 yr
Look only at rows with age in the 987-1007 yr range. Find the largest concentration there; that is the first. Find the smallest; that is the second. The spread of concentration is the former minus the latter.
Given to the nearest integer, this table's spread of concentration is 13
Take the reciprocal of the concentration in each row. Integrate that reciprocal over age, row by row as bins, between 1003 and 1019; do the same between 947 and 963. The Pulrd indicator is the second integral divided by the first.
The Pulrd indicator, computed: 1.096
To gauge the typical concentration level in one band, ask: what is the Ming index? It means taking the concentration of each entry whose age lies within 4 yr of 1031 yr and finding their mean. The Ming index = 107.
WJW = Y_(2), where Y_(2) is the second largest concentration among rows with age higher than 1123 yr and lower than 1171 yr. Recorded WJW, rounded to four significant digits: 104.8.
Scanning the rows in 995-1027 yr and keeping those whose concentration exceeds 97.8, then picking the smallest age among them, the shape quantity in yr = 997.0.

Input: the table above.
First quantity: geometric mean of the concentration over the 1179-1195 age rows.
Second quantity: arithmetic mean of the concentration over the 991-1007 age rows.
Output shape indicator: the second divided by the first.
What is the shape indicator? 0.99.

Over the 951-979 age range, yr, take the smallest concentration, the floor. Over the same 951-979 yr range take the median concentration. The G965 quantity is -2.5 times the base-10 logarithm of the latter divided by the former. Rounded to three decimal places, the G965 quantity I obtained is -0.098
